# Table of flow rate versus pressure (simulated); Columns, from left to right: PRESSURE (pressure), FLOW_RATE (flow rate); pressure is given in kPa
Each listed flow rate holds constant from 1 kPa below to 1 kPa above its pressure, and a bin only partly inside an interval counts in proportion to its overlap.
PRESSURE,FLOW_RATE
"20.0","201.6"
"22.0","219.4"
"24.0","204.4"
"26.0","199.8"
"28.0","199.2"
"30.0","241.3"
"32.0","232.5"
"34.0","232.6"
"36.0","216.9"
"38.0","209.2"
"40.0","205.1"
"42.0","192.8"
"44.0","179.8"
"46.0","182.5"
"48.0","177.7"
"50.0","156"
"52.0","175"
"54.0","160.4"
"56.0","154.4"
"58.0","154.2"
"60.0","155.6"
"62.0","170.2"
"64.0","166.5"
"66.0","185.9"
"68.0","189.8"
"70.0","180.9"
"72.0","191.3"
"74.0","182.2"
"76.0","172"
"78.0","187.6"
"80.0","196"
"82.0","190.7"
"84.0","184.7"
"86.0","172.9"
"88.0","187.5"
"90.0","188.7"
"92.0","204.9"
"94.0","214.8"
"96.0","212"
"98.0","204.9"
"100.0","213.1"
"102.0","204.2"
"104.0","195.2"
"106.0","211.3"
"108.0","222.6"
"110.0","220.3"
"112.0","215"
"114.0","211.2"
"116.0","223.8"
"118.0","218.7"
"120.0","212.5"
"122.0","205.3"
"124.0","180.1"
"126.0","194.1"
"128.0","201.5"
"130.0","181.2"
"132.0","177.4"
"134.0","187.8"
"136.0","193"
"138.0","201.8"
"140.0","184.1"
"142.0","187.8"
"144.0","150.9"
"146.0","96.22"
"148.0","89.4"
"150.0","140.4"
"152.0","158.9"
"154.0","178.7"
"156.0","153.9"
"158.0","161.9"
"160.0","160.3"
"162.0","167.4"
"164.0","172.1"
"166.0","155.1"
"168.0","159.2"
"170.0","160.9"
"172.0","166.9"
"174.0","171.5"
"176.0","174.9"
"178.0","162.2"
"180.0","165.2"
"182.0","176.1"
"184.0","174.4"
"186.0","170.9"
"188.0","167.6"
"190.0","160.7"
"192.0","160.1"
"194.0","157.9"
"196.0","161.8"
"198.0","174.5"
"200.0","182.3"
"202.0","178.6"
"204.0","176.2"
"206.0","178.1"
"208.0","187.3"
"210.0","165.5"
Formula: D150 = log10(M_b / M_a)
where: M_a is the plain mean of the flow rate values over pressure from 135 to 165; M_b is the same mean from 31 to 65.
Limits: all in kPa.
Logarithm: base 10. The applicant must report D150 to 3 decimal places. 0.060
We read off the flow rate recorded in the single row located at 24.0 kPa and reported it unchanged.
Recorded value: 204.4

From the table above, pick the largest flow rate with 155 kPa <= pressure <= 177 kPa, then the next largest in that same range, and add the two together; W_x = 347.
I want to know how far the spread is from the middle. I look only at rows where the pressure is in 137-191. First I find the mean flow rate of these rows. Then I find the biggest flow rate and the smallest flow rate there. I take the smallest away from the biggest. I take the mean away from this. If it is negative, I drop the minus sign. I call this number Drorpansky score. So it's 49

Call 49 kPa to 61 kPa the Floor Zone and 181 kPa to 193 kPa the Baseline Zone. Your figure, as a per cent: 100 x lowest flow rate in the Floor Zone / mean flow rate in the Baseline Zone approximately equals 92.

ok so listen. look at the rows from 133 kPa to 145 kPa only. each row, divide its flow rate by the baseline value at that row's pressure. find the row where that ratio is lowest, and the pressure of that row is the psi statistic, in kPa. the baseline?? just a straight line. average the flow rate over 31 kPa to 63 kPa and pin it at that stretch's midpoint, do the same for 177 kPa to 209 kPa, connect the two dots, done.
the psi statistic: 144.0 kPa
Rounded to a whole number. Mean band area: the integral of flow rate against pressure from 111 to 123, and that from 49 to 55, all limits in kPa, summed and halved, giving 1778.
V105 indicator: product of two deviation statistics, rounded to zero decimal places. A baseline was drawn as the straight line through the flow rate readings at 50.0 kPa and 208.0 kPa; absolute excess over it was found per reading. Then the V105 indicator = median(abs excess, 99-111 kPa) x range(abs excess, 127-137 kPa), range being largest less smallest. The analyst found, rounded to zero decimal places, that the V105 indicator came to 1138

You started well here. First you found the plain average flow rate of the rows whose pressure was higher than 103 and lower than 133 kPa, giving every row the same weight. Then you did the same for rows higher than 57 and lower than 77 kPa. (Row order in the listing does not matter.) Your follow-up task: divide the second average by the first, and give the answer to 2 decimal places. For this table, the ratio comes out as 0.85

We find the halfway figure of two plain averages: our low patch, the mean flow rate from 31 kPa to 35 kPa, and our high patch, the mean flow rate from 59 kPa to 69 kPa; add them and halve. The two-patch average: 203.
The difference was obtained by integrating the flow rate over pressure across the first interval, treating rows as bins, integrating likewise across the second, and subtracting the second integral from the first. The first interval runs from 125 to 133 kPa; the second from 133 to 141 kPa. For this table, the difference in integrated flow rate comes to -25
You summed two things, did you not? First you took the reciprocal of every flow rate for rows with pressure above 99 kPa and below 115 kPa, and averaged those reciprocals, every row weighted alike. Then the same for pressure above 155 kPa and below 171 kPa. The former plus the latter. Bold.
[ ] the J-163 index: 0.0109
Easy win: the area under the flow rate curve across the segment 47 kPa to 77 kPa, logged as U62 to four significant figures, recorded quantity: 5144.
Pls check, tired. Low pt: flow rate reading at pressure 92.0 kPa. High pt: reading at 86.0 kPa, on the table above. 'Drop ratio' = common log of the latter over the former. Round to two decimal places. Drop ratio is -0.07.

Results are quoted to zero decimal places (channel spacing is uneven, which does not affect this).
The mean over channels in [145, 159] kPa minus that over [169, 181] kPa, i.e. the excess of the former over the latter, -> -27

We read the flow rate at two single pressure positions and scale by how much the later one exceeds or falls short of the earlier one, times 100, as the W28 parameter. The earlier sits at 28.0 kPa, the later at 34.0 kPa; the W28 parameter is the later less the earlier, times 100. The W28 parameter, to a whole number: 3340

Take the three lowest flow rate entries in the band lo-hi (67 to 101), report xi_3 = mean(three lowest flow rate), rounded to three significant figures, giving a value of 175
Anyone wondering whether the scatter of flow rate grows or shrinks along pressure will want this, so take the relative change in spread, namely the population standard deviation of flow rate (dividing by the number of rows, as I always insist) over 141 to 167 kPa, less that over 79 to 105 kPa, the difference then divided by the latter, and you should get 1.3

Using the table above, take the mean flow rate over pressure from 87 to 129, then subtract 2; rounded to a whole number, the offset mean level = 205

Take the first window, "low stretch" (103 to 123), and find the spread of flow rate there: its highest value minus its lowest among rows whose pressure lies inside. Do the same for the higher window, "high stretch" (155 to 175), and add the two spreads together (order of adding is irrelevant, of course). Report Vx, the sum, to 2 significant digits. 47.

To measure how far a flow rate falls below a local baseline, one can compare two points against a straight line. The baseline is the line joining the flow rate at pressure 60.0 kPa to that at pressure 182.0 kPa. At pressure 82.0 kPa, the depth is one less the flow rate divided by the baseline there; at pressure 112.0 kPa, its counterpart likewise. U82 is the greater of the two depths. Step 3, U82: -0.20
